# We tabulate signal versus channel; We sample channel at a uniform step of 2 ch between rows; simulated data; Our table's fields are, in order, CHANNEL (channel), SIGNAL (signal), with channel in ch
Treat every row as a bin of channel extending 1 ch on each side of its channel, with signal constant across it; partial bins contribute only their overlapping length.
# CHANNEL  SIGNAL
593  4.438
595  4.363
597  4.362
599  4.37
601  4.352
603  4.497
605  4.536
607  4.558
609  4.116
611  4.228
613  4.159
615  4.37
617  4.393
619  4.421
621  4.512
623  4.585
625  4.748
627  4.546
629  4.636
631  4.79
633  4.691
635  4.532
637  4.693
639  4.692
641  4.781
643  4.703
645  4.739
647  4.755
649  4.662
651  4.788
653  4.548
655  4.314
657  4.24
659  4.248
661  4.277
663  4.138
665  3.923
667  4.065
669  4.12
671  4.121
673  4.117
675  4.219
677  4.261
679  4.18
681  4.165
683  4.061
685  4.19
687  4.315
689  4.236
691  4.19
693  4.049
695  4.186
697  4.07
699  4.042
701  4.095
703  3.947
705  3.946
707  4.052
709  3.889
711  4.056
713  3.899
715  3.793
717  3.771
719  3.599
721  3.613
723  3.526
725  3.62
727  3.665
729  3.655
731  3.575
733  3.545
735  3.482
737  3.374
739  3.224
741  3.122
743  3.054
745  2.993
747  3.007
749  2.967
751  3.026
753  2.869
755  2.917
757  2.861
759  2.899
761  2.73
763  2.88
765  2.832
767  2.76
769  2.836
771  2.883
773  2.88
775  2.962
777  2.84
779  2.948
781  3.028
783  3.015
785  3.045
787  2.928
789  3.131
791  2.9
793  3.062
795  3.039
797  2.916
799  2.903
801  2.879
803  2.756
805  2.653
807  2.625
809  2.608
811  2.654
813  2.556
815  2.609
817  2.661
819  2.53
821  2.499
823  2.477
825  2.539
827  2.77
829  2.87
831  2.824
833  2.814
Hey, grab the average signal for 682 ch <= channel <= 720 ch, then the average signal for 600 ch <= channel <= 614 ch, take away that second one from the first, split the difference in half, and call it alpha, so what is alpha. -0.16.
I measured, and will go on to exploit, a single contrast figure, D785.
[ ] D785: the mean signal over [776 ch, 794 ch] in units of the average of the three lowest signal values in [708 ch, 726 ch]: 0.83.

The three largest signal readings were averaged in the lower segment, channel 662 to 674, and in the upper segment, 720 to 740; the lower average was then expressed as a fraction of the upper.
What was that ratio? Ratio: 1.13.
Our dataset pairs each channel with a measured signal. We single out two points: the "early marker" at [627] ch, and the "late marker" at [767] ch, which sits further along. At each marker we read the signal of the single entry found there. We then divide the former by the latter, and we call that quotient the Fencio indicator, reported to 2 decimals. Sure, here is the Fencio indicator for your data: 1.65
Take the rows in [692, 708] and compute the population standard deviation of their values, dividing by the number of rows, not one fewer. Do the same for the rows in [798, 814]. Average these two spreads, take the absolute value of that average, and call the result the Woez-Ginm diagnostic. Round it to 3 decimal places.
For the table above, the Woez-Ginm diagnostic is 0.096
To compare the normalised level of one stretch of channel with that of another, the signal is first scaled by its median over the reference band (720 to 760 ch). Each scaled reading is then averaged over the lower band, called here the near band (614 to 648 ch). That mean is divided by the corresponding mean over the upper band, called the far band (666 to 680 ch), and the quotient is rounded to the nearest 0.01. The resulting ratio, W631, 1.11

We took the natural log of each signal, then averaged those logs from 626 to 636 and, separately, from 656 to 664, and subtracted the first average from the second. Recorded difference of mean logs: -0.09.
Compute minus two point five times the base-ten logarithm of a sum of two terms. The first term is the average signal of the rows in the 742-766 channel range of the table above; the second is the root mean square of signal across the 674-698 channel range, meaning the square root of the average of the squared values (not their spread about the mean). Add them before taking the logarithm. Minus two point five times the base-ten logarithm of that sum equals -2.13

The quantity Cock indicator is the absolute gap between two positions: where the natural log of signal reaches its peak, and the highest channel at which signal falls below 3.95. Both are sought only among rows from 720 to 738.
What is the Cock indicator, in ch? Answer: 10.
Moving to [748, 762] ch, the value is 10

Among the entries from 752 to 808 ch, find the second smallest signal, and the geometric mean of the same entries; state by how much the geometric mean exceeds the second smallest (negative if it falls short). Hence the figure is 0.24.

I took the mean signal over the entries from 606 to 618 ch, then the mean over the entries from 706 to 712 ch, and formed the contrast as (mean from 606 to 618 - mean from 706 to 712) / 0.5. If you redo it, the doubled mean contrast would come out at 0.6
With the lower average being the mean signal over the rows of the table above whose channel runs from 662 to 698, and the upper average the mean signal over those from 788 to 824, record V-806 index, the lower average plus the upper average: 6.9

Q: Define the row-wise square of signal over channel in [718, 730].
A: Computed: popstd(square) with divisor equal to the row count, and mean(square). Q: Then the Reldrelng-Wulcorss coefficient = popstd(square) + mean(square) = 13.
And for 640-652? 23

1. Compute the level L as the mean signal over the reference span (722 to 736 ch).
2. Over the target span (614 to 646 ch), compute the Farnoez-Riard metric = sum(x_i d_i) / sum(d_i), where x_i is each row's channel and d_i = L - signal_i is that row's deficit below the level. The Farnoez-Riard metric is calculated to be 630.9 ch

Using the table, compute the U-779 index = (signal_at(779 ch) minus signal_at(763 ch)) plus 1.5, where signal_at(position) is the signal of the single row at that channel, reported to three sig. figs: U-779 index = 1.57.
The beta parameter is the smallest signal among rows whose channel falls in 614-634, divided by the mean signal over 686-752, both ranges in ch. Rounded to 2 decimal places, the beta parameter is 1.19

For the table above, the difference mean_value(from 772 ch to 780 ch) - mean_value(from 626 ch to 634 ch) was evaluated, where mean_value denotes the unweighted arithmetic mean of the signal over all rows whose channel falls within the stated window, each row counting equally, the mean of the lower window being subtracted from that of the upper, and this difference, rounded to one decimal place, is -1.8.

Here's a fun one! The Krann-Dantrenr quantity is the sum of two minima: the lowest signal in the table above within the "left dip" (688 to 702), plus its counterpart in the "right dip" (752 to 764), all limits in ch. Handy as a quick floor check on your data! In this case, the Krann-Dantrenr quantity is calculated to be 6.77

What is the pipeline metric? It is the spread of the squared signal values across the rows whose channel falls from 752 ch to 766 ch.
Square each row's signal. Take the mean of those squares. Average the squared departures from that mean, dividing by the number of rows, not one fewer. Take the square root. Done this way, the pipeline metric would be 0.3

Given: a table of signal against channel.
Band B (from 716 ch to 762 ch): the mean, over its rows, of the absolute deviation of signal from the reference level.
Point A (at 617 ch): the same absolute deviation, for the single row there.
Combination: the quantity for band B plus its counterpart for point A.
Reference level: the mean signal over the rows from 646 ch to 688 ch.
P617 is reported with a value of 1.1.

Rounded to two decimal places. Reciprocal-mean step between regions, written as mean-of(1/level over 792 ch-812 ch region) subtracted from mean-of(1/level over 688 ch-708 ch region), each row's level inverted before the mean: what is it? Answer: -0.11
